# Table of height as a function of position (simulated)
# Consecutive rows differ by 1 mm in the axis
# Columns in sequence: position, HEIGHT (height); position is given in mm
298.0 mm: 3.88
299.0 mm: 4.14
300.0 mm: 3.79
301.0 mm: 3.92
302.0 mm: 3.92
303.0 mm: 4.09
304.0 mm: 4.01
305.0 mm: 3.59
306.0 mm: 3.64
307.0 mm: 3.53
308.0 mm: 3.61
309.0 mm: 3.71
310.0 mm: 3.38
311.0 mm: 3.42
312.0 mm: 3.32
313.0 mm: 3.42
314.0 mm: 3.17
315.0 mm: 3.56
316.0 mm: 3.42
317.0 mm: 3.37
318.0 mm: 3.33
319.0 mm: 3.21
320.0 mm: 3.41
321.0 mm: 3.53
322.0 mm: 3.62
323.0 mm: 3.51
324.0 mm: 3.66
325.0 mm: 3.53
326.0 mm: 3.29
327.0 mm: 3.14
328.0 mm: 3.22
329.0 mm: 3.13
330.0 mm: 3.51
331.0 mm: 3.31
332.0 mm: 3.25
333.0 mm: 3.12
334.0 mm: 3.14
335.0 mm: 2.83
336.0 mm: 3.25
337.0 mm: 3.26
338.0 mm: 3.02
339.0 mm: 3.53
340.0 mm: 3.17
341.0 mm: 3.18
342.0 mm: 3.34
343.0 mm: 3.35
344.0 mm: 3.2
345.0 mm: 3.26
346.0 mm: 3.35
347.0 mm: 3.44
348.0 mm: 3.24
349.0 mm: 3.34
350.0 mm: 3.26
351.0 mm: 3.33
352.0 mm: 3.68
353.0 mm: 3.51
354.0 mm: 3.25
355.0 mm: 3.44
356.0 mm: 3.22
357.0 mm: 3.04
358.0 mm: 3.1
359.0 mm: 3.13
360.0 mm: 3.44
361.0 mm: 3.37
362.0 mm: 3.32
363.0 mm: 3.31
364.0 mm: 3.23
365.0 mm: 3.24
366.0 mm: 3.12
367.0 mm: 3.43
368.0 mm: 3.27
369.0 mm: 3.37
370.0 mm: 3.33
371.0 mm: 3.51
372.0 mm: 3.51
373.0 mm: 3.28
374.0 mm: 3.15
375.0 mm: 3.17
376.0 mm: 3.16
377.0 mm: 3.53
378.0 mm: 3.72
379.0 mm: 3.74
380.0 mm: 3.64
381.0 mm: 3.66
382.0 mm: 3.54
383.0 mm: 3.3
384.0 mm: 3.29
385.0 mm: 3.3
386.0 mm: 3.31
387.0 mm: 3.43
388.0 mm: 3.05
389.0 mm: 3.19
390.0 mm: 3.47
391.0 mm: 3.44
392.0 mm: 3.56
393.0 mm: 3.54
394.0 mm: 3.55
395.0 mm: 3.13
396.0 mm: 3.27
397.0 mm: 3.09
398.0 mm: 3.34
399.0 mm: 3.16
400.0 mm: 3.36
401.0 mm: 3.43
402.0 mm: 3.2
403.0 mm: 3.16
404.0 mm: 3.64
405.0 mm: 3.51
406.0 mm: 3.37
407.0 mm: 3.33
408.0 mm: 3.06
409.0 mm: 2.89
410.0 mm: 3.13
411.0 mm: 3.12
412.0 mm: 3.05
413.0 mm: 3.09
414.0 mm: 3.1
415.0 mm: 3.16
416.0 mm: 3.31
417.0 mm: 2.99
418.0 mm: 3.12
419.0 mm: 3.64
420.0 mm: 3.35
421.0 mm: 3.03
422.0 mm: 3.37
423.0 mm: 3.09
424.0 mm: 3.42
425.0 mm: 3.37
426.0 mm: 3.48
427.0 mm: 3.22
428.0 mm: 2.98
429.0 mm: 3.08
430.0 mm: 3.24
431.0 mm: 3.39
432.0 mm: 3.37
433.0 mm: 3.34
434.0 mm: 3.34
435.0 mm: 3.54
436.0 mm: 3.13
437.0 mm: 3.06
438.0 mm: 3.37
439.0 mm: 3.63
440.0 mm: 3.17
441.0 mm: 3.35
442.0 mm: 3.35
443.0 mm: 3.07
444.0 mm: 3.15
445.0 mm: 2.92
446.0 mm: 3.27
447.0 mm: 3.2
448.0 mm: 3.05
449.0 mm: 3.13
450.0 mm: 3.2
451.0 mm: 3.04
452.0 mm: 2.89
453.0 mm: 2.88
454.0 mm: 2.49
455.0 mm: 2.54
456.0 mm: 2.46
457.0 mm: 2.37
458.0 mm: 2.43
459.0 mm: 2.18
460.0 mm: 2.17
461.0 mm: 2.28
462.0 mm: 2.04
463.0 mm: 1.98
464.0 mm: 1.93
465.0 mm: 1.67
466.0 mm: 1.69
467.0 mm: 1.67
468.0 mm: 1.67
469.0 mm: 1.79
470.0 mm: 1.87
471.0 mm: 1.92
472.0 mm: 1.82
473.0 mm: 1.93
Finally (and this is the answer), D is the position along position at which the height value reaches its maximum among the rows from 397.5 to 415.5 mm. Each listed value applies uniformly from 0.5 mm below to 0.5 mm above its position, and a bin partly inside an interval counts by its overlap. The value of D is 404.0 mm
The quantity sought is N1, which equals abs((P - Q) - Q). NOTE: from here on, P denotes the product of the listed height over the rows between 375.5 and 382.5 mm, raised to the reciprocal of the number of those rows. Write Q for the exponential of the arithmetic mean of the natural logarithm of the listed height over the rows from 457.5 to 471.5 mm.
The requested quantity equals 0.31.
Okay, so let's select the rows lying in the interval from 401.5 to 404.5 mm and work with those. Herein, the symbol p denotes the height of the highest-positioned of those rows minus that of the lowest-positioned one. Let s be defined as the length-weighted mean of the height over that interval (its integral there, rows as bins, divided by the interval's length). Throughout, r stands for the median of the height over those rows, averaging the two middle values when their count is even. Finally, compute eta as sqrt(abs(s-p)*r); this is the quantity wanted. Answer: 3.0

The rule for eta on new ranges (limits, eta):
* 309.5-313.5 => 3.4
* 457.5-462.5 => 2.4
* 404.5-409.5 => 3.6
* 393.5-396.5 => 3.4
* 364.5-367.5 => 3.2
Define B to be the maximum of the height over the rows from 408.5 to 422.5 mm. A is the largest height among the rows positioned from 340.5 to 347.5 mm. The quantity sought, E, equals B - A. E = 0.20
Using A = 3.44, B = 3.64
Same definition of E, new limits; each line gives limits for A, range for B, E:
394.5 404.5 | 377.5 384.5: 0.10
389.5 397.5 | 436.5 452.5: 0.07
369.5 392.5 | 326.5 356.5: -0.06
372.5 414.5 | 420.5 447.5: -0.11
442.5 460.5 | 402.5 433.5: 0.37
